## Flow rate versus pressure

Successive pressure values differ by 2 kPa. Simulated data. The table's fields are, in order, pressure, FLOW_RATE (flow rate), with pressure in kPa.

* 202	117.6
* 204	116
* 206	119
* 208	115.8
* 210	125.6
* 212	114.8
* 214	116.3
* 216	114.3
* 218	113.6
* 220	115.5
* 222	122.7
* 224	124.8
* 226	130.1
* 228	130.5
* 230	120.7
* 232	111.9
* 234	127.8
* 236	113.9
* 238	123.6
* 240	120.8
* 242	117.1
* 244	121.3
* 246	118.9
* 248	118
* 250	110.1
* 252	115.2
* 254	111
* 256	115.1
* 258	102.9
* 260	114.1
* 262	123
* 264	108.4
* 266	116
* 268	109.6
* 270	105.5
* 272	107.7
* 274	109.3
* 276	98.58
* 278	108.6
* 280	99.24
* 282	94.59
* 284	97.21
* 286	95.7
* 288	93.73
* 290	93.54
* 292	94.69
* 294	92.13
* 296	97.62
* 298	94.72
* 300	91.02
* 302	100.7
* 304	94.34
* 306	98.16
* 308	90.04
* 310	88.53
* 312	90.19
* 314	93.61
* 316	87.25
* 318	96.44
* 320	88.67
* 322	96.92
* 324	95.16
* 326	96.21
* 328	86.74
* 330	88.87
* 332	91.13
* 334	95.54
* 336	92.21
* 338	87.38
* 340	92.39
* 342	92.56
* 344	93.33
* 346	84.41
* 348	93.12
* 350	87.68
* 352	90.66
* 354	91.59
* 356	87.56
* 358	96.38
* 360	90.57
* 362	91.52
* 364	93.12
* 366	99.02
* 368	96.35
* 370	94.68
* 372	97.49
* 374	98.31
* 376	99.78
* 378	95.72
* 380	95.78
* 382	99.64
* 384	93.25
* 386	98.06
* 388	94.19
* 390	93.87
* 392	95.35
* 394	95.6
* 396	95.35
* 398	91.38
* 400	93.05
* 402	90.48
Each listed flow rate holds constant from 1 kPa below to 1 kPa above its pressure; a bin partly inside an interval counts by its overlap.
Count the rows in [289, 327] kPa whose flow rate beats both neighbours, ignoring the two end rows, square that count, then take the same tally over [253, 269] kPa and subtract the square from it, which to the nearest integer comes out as -46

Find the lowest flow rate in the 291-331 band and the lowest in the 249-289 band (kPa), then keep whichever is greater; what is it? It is 94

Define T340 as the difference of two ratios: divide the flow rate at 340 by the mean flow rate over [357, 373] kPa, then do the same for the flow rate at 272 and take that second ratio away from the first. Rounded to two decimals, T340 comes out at -0.16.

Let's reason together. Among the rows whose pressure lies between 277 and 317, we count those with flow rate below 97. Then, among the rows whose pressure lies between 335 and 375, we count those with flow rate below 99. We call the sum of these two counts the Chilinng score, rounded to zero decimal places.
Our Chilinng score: 33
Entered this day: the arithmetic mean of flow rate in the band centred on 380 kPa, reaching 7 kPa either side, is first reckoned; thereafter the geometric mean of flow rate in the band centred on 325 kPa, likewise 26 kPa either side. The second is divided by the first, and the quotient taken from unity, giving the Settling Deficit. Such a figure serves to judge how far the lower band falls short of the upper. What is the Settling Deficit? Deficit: 0.05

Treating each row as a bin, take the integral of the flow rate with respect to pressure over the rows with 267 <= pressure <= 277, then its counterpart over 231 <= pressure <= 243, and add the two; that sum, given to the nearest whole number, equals 2492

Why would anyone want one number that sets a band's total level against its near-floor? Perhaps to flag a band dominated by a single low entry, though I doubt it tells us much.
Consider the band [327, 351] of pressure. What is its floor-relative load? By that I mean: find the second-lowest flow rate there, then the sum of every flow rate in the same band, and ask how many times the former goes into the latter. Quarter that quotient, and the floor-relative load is 3.13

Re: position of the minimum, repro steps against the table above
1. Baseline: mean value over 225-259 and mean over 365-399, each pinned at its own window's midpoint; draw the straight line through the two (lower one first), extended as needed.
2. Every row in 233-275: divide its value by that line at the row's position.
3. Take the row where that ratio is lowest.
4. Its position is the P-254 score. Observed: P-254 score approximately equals 258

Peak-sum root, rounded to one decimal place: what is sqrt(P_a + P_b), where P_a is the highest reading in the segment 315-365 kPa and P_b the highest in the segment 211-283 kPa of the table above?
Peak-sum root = 15.1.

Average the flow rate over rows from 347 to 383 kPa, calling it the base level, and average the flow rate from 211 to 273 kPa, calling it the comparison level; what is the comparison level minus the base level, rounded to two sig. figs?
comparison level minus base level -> 22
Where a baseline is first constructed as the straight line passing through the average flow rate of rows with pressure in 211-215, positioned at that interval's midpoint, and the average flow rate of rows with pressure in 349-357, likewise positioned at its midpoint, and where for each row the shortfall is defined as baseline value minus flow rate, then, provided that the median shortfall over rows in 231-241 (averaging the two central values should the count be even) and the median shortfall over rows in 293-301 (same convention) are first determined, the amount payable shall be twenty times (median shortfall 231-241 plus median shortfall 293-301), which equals -74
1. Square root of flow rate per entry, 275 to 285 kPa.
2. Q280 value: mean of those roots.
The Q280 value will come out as 10.0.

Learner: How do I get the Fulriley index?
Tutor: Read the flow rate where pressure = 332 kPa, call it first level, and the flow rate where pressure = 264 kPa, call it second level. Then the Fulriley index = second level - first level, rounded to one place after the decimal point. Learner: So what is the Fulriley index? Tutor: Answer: 17.3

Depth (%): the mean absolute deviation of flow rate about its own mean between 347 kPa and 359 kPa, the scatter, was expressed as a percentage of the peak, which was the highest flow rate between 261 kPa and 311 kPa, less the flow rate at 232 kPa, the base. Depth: 23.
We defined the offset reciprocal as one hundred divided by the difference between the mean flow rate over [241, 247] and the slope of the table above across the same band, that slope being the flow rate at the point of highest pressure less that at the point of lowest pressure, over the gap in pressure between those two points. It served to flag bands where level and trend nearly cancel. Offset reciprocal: 0.843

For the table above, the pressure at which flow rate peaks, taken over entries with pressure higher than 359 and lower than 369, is 366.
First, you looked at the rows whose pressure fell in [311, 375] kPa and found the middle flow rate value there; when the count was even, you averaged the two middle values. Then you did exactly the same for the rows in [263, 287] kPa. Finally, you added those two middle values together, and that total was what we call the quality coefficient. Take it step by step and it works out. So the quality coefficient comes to 199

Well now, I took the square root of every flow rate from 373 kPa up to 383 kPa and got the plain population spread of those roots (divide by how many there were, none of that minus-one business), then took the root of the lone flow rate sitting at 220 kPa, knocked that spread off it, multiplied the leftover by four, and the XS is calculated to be 42.6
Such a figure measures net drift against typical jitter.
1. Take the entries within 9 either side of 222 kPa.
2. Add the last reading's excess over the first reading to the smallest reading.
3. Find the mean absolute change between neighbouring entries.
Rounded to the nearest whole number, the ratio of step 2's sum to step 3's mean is 32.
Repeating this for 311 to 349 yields 18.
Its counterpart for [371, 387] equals 31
